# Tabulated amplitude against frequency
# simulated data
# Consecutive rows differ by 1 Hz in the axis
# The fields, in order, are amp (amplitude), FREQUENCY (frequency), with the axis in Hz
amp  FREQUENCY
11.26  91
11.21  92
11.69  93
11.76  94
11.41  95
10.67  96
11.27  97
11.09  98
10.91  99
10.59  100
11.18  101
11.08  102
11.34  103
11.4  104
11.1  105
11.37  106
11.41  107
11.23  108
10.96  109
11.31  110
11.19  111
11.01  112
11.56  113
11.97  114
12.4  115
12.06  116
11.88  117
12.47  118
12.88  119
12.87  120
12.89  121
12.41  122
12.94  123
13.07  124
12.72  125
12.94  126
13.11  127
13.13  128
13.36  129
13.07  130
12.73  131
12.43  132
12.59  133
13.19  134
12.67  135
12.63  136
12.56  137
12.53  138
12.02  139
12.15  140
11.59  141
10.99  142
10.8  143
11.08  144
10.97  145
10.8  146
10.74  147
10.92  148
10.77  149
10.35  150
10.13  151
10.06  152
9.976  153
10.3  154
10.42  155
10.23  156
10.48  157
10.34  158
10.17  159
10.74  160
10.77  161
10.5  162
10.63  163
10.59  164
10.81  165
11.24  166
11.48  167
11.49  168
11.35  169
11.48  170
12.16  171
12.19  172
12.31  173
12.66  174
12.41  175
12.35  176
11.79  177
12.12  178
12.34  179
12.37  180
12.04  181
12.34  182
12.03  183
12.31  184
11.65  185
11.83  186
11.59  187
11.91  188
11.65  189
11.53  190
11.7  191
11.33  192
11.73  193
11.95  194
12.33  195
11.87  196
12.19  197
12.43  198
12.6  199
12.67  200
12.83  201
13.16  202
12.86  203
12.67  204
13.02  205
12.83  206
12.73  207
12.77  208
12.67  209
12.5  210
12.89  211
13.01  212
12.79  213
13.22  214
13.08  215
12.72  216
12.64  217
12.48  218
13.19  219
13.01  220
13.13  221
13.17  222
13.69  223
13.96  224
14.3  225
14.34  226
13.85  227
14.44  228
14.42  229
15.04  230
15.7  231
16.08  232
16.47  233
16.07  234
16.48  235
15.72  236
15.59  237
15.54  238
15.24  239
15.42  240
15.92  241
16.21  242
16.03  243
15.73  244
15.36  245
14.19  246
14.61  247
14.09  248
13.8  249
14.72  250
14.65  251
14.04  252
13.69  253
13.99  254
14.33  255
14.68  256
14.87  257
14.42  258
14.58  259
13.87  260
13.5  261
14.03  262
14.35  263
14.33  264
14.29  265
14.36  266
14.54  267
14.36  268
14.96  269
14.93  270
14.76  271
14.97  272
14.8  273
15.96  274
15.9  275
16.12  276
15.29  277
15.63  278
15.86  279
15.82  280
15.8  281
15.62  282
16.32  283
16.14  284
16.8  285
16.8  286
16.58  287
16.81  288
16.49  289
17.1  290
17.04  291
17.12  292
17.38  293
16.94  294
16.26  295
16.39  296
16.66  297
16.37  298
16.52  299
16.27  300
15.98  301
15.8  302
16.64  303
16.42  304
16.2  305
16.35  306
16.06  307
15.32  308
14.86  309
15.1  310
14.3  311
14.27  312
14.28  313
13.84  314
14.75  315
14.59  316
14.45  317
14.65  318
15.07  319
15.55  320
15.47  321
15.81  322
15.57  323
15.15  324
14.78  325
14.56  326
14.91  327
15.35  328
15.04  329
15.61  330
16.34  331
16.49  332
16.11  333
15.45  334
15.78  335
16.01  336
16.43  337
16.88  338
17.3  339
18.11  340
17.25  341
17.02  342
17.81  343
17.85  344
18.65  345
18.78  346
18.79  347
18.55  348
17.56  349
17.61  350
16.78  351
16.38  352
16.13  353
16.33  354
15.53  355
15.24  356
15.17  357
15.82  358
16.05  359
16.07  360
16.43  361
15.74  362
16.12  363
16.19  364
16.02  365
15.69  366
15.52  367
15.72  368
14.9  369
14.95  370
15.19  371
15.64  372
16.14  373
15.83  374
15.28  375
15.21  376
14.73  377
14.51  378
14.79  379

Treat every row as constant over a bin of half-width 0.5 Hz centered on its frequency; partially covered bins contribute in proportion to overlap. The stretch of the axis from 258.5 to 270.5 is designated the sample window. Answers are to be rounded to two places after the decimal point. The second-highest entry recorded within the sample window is 14.93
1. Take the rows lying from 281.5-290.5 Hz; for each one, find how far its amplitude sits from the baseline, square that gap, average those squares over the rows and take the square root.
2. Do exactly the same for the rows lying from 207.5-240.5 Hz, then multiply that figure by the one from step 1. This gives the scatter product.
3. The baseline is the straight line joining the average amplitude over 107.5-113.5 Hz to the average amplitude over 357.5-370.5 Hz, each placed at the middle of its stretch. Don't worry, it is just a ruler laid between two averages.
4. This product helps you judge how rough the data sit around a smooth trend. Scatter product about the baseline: 3.1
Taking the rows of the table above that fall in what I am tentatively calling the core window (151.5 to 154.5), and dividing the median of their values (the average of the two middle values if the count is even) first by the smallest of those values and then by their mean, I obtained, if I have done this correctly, 0.10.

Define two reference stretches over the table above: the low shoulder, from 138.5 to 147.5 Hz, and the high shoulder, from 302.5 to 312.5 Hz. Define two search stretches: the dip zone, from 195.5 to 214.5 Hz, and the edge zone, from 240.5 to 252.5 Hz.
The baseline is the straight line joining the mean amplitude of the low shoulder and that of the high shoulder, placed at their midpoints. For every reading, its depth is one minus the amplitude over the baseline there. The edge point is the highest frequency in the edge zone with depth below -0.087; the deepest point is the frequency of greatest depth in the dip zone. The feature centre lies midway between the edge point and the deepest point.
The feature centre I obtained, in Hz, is 220.5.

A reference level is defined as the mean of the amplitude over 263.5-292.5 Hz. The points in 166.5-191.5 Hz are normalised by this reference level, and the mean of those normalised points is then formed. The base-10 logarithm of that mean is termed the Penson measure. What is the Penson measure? -0.118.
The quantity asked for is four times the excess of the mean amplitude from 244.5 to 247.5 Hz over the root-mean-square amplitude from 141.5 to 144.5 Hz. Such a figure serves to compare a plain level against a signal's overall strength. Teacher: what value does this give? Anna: 15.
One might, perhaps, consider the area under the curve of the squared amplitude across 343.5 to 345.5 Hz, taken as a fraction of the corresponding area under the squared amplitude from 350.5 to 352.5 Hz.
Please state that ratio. 1.2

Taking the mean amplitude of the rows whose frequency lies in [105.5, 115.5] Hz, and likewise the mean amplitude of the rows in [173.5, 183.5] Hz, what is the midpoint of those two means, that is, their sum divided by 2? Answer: 11.8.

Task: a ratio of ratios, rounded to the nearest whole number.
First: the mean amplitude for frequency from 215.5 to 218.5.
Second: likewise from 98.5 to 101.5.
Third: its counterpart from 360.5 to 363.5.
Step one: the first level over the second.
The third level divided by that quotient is 14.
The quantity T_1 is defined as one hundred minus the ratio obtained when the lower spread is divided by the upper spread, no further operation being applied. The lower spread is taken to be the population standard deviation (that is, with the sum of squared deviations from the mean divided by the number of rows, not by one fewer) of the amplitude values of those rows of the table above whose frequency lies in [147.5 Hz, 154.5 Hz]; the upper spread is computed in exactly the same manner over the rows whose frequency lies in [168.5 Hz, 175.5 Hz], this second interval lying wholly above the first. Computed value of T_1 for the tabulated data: 99.3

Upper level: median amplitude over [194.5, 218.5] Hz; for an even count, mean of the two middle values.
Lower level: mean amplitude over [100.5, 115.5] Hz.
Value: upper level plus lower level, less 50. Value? -25.9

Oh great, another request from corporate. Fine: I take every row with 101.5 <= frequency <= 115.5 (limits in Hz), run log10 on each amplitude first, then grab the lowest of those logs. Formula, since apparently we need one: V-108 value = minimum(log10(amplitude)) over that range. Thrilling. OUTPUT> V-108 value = 1.04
